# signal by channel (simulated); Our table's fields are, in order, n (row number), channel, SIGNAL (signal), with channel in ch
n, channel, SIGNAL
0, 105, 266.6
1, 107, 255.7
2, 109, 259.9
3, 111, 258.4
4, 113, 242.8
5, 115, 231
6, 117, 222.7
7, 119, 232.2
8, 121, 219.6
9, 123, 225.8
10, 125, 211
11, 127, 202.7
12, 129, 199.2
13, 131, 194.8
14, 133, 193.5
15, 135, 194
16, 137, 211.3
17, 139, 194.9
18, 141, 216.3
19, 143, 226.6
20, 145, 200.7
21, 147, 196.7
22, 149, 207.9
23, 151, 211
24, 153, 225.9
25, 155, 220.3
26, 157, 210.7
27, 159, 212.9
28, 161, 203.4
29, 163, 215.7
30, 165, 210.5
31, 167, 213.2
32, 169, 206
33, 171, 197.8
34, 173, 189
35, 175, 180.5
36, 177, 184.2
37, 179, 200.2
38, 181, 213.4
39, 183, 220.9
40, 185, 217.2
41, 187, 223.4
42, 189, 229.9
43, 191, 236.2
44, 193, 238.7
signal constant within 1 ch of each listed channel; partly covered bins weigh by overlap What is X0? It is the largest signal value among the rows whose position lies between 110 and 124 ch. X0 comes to 258.4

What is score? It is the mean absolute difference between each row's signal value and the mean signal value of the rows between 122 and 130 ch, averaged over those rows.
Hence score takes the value 9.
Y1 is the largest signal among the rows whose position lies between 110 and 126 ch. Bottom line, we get 258.4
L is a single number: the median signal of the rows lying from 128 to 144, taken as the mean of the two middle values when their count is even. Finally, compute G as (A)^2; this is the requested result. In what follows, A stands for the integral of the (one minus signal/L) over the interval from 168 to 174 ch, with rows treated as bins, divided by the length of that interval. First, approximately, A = 0.00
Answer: 0.000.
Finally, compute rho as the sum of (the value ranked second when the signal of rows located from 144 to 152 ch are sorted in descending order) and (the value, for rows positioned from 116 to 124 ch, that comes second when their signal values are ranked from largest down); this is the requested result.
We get 434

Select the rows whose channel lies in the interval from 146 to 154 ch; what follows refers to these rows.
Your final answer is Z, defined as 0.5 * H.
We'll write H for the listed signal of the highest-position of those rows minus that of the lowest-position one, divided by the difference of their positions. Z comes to 2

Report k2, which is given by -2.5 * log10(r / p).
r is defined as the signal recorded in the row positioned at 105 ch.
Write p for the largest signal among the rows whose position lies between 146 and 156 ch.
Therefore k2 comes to -0.18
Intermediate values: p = 225.9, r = 266.6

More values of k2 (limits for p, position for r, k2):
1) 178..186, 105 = -0.20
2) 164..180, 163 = -0.01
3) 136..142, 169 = 0.05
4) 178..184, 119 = -0.05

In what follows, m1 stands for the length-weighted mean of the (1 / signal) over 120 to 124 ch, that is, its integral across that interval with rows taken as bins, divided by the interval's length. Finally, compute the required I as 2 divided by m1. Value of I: 445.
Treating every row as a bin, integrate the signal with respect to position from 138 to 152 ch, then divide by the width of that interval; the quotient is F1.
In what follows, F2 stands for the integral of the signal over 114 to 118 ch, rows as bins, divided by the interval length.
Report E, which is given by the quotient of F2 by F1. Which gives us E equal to 1.09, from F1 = 208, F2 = 227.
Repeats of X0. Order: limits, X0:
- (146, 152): 211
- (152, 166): 225.9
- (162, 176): 215.7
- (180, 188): 223.4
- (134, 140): 211.3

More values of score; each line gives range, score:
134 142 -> 10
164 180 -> 10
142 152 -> 8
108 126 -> 13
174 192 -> 16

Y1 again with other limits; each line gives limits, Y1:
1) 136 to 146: 226.6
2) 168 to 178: 206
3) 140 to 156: 226.6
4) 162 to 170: 215.7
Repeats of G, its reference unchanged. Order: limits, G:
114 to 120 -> 0.026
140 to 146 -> 0.008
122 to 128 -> 0.007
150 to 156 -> 0.012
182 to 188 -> 0.014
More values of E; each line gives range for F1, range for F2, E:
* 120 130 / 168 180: 0.91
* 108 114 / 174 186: 0.80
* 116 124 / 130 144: 0.91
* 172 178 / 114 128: 1.20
